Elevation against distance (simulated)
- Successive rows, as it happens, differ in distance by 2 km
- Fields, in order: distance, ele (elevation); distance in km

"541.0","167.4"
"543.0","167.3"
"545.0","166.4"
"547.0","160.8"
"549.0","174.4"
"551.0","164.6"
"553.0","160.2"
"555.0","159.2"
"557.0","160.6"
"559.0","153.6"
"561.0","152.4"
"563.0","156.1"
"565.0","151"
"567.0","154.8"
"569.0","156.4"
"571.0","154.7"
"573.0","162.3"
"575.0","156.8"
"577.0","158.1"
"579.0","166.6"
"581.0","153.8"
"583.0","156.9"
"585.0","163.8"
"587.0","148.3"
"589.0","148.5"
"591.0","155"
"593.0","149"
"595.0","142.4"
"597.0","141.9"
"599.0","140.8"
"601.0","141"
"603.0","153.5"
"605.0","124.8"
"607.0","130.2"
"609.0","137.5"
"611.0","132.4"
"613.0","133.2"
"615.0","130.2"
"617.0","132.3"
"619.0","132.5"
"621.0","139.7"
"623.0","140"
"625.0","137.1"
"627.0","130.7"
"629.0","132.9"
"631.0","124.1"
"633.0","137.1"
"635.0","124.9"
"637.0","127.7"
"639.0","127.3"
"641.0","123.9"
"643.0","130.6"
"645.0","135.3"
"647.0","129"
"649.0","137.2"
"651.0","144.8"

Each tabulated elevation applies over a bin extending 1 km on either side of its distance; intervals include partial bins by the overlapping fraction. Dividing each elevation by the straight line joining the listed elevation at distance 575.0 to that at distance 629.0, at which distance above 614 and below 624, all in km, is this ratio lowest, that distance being 615.0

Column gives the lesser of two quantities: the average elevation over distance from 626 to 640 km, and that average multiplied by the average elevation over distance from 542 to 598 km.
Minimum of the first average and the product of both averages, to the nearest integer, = 129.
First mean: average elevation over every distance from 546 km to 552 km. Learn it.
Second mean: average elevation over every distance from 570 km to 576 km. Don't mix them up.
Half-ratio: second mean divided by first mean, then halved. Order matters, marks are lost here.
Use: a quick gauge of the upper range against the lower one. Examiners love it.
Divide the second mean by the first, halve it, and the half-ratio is 0.474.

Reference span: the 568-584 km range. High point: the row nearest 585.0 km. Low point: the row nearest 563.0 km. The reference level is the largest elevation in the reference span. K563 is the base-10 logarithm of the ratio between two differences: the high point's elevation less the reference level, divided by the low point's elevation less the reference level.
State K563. -0.57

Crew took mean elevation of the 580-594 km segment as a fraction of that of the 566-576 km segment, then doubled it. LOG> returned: 1.96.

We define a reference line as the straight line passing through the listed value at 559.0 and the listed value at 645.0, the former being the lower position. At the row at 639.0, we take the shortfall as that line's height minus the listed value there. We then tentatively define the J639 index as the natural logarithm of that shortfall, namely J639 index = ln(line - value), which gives 2.2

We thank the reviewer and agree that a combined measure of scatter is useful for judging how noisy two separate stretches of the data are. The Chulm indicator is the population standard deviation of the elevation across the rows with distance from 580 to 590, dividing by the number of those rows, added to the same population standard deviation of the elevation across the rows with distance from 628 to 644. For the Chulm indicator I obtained 10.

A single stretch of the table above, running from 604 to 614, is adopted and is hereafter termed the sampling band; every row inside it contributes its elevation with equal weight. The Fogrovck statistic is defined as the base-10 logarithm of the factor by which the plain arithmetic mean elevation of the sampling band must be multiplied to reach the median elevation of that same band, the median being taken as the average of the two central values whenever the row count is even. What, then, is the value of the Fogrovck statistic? 0.003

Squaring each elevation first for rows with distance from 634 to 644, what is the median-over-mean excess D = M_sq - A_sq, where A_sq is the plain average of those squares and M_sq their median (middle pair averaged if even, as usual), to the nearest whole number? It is 101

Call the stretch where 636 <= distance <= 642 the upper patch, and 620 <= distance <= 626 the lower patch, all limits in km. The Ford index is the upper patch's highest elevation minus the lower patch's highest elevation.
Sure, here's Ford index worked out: -12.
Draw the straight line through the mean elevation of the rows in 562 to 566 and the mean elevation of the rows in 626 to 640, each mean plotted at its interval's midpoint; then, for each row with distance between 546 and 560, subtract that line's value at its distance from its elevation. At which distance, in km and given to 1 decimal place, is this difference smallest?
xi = 559.0 km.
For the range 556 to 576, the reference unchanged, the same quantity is 561.0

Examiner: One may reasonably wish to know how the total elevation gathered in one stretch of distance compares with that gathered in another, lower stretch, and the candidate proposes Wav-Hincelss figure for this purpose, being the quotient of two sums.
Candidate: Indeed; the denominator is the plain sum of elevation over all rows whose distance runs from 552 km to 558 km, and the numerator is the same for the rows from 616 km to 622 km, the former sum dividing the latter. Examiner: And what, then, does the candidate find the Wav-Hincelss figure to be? 0.84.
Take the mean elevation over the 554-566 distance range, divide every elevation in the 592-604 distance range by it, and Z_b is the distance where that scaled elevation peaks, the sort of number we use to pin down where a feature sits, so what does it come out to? 603.0 km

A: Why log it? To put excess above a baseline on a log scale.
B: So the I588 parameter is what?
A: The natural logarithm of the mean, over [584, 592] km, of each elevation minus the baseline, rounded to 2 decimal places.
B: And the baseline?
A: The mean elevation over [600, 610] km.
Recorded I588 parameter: 2.80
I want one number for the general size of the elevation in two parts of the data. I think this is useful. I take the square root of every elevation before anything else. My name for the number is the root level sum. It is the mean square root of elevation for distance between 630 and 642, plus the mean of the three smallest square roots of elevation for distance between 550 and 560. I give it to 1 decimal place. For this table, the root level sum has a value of 23.8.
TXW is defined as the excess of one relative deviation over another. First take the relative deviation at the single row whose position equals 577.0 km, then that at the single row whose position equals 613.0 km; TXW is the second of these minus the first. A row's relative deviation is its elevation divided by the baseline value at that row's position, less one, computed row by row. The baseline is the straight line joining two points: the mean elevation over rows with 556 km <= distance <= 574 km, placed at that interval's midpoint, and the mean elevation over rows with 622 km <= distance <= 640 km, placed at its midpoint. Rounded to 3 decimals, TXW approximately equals -0.079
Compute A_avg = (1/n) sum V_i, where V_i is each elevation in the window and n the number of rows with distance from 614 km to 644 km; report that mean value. 131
